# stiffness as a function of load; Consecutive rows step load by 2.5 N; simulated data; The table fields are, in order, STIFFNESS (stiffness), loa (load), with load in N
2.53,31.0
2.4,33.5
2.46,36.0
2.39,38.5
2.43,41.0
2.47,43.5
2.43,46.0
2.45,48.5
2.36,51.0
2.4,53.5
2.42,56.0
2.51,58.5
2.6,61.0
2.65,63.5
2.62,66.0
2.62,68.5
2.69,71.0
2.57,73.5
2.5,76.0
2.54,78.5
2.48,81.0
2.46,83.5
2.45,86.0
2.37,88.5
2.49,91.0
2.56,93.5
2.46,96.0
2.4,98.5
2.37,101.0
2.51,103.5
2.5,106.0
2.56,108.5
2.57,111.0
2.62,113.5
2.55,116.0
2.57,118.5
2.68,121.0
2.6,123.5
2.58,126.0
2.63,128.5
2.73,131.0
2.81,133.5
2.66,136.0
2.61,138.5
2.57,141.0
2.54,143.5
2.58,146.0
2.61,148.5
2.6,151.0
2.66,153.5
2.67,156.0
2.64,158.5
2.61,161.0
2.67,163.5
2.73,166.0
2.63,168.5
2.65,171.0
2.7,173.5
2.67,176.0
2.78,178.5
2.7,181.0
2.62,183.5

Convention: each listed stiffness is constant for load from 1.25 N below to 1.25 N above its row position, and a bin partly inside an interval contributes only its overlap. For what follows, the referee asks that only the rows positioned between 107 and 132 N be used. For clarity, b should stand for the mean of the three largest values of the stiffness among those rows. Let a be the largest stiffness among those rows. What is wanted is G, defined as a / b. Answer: 1.02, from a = 2.73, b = 2.68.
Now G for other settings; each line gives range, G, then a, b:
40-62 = 1.03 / 2.6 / 2.53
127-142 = 1.03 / 2.81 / 2.73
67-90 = 1.02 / 2.69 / 2.63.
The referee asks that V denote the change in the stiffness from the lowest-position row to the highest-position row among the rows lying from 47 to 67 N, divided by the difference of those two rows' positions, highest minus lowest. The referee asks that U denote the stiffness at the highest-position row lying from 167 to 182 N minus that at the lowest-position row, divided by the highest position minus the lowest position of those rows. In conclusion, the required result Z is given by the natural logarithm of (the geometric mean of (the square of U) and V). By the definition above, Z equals -7.5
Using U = 0.006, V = 0.010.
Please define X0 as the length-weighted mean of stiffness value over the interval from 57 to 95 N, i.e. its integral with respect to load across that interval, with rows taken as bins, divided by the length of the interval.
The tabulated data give 2.54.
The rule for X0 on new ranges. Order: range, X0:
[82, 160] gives 2.57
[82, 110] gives 2.47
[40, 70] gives 2.50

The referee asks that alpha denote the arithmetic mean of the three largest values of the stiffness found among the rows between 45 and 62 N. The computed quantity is 2.52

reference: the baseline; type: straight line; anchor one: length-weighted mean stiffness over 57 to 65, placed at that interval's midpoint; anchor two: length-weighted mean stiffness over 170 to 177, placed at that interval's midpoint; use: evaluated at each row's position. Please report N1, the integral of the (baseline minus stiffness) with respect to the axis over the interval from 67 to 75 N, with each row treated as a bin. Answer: -0.3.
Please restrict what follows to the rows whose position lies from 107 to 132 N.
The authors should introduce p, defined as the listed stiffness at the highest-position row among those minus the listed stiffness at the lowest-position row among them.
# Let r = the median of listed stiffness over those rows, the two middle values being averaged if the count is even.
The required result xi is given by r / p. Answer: 15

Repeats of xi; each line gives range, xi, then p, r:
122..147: -130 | -0.02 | 2.605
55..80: 22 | 0.12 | 2.585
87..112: 12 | 0.20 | 2.495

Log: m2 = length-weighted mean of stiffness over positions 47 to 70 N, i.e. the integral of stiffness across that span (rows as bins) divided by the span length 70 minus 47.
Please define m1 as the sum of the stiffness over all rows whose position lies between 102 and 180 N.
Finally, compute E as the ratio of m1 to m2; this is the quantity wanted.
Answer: 32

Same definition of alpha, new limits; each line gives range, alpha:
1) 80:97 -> 2.51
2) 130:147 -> 2.73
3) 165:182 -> 2.74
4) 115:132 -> 2.68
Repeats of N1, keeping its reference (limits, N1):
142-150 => 0.6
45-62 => 2.1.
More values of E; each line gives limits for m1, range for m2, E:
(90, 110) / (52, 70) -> 8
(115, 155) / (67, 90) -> 17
